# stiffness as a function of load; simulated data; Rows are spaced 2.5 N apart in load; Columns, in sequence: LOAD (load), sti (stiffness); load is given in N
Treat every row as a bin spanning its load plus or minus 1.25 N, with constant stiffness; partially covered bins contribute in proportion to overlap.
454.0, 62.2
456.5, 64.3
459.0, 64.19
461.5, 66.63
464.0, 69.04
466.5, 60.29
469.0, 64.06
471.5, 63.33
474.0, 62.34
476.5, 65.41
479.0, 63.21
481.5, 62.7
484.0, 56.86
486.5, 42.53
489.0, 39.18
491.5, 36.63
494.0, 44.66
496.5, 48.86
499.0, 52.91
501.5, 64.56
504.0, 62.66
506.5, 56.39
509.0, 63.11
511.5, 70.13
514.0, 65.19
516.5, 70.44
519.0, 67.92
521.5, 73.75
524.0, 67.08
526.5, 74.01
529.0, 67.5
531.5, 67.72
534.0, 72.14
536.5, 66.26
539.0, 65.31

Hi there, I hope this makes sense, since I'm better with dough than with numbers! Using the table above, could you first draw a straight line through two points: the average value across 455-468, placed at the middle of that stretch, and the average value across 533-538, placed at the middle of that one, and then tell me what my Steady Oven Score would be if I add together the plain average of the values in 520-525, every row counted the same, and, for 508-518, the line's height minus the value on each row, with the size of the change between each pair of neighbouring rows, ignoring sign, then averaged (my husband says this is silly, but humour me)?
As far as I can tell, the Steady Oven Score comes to 76.1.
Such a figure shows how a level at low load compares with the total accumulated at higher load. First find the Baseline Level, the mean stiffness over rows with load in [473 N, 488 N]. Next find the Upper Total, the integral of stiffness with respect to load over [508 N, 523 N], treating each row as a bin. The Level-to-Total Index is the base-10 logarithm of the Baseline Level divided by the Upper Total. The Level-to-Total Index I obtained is -1.24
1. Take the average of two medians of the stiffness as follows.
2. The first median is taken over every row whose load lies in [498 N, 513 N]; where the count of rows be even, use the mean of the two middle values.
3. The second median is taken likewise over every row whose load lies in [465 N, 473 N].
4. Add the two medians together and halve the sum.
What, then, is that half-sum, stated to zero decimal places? 63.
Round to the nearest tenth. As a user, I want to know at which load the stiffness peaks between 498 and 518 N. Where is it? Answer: 516.5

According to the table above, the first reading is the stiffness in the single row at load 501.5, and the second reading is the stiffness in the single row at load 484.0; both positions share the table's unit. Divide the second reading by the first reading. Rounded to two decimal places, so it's 0.88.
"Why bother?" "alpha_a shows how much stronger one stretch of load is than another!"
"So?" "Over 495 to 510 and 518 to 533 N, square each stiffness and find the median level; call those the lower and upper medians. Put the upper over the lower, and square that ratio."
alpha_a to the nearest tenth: 1.7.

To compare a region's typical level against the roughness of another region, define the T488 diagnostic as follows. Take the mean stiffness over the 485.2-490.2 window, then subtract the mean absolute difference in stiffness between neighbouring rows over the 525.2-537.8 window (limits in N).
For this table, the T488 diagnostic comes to 37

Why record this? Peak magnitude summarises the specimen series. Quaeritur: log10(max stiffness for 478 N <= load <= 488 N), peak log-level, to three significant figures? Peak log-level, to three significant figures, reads 1.80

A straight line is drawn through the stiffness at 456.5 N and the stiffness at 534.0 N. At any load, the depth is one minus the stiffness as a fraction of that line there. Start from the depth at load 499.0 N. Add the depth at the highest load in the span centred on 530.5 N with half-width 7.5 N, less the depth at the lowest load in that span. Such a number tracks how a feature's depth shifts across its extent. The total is 0.26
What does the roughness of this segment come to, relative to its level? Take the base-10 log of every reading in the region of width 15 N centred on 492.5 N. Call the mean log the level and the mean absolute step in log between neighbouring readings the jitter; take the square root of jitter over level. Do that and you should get 0.17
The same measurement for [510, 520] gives 0.12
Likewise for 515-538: 0.13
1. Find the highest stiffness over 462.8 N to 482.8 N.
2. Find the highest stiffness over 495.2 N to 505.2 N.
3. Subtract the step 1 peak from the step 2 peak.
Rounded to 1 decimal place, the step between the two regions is -4.5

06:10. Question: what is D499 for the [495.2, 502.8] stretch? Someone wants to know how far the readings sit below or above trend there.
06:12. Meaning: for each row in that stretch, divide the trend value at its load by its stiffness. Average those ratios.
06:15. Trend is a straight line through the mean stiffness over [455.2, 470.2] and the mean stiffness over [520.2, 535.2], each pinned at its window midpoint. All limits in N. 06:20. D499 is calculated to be 1.24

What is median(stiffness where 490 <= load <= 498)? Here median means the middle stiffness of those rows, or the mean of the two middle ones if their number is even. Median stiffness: 45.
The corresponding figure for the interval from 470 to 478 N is 63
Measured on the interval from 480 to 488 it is 57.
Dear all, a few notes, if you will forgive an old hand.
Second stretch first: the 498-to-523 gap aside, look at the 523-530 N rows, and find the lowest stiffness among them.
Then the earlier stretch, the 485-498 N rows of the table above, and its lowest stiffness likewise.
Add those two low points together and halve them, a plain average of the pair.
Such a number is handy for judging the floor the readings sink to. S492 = 52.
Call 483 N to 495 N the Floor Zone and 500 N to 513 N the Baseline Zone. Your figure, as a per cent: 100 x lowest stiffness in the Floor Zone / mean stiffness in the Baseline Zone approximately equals 58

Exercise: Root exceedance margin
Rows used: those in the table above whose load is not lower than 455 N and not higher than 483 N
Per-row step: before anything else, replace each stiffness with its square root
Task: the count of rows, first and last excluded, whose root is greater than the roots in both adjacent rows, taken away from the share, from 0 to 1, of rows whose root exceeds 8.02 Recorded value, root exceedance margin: -2.7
